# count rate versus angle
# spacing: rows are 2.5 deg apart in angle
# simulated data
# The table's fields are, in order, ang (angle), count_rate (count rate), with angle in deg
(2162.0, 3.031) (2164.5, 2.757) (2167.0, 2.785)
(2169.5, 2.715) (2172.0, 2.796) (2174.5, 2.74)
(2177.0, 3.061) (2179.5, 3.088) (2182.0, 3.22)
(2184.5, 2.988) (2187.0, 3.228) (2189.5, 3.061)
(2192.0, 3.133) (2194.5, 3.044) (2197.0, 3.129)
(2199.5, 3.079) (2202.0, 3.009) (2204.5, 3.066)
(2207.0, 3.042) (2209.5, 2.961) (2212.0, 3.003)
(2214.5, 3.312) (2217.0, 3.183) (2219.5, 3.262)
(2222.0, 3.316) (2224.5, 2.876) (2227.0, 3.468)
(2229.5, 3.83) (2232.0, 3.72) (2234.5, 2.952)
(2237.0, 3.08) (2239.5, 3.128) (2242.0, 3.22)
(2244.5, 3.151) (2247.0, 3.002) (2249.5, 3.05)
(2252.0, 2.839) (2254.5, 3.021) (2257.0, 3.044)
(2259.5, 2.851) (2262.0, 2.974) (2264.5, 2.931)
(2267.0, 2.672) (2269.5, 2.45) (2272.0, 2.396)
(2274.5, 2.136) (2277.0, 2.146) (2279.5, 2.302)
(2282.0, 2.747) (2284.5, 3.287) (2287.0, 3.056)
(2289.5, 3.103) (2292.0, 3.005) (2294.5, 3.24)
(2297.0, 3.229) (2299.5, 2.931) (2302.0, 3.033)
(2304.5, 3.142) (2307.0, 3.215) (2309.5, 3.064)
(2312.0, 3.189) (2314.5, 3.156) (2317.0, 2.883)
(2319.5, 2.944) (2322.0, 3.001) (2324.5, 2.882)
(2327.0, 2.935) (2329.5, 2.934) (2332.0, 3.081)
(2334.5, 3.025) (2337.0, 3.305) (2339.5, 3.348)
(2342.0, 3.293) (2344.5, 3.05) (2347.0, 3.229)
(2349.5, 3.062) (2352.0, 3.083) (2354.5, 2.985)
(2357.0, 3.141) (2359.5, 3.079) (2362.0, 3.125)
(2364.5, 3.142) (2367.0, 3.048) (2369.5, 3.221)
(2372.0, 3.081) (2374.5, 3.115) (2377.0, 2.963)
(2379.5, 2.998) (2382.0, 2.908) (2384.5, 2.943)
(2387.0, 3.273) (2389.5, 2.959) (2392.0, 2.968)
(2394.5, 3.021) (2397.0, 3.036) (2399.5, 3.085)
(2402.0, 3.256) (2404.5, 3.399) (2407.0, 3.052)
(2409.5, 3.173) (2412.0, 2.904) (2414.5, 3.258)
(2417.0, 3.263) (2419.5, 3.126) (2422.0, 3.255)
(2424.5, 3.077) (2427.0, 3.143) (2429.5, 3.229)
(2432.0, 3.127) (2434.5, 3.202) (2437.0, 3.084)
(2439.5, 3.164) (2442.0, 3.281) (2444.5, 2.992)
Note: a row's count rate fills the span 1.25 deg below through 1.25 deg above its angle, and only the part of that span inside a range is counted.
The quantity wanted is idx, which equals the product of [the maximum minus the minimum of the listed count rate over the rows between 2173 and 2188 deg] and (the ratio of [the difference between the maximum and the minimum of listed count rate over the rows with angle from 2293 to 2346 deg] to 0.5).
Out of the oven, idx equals 0.45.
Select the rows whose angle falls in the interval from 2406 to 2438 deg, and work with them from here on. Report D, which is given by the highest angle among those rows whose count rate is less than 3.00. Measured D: 2412.0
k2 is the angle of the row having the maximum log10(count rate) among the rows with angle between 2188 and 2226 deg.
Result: 2222.0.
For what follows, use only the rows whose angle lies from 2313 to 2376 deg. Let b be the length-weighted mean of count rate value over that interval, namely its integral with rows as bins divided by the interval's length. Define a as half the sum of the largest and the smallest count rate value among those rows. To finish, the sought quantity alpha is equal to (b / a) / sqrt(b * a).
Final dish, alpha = 0.320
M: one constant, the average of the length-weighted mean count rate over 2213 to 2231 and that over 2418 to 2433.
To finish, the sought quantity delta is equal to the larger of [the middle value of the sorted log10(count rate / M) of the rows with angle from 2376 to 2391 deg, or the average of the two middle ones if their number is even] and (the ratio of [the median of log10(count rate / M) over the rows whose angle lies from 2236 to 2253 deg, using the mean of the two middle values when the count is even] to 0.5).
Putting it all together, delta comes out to -0.039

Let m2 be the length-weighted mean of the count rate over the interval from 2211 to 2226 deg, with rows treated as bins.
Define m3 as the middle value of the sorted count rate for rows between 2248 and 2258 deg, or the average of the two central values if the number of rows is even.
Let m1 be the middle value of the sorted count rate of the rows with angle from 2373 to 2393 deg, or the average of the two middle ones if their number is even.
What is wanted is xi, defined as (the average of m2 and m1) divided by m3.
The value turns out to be 1.01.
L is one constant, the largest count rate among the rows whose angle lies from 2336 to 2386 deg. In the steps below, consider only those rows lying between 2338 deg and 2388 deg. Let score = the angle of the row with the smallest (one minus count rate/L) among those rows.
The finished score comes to 2339.5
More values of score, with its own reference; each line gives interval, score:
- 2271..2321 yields 2284.5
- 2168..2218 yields 2214.5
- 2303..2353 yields 2339.5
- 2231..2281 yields 2232.0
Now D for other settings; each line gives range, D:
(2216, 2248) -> 2234.5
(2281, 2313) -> 2299.5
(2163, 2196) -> 2184.5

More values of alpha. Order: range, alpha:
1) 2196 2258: 0.291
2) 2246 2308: 0.379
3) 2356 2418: 0.314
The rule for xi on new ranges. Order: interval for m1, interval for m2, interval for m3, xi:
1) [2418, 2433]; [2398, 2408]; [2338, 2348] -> 0.97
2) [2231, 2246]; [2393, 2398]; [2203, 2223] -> 0.99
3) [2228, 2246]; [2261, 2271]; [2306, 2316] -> 0.93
